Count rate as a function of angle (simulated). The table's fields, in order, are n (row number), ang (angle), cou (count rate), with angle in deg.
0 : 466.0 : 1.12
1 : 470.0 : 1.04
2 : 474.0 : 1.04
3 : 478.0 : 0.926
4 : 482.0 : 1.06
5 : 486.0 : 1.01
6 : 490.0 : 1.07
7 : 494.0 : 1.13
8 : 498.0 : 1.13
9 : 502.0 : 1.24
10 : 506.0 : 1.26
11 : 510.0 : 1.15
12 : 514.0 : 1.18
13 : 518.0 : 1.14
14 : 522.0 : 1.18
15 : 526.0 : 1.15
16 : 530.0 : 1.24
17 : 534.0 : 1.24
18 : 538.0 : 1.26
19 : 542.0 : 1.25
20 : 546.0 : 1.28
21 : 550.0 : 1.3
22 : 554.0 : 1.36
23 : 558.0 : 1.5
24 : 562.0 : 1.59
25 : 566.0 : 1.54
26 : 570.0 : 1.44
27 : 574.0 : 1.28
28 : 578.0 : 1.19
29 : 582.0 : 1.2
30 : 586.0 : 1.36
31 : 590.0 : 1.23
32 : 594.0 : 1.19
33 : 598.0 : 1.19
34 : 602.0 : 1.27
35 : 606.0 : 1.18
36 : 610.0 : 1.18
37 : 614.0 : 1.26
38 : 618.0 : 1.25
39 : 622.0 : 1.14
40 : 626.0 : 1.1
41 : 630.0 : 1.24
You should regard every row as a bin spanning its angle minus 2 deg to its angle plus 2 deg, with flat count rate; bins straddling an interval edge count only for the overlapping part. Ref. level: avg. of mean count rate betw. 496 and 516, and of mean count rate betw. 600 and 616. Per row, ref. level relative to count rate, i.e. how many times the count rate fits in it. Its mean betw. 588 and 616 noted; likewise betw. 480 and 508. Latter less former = 0.08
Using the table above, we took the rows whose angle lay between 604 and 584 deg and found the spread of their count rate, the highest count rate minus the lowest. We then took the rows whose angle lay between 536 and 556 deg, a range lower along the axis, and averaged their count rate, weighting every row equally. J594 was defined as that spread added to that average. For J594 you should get 1.46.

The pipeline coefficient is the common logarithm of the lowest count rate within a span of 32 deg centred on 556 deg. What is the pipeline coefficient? 0.10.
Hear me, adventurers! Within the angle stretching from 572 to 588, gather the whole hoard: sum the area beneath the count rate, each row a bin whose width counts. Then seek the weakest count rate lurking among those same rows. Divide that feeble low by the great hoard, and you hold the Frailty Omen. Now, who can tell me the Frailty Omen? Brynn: 0.0591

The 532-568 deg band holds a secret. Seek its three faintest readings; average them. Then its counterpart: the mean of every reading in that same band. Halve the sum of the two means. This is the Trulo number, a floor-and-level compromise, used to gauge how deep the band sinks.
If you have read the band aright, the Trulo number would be 1.31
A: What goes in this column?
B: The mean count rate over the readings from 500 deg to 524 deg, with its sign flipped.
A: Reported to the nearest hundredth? -1.19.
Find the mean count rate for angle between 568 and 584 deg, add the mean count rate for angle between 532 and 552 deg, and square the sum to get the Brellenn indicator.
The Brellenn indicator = 6.5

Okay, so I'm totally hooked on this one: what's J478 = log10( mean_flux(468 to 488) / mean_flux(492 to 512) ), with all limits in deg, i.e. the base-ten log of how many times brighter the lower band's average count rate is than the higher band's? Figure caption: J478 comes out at -0.07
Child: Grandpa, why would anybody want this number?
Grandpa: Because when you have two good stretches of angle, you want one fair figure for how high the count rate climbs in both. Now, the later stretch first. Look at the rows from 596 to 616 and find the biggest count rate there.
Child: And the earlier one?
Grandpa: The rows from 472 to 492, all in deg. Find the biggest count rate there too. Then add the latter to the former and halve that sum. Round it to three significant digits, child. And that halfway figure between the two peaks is 1.17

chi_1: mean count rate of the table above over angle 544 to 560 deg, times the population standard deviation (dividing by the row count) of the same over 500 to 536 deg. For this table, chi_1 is 0.060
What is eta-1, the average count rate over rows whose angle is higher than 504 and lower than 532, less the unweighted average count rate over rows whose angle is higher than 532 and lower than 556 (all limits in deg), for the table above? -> -0.10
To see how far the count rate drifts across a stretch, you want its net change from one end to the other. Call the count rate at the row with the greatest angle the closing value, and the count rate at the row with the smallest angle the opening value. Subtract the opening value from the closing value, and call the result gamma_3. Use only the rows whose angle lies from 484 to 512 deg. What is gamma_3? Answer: 0.14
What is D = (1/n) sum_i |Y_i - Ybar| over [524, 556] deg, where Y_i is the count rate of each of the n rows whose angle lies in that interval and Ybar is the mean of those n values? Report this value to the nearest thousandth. 0.040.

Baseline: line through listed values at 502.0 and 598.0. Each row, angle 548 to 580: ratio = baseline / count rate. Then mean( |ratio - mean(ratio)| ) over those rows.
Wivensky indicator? 0.07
